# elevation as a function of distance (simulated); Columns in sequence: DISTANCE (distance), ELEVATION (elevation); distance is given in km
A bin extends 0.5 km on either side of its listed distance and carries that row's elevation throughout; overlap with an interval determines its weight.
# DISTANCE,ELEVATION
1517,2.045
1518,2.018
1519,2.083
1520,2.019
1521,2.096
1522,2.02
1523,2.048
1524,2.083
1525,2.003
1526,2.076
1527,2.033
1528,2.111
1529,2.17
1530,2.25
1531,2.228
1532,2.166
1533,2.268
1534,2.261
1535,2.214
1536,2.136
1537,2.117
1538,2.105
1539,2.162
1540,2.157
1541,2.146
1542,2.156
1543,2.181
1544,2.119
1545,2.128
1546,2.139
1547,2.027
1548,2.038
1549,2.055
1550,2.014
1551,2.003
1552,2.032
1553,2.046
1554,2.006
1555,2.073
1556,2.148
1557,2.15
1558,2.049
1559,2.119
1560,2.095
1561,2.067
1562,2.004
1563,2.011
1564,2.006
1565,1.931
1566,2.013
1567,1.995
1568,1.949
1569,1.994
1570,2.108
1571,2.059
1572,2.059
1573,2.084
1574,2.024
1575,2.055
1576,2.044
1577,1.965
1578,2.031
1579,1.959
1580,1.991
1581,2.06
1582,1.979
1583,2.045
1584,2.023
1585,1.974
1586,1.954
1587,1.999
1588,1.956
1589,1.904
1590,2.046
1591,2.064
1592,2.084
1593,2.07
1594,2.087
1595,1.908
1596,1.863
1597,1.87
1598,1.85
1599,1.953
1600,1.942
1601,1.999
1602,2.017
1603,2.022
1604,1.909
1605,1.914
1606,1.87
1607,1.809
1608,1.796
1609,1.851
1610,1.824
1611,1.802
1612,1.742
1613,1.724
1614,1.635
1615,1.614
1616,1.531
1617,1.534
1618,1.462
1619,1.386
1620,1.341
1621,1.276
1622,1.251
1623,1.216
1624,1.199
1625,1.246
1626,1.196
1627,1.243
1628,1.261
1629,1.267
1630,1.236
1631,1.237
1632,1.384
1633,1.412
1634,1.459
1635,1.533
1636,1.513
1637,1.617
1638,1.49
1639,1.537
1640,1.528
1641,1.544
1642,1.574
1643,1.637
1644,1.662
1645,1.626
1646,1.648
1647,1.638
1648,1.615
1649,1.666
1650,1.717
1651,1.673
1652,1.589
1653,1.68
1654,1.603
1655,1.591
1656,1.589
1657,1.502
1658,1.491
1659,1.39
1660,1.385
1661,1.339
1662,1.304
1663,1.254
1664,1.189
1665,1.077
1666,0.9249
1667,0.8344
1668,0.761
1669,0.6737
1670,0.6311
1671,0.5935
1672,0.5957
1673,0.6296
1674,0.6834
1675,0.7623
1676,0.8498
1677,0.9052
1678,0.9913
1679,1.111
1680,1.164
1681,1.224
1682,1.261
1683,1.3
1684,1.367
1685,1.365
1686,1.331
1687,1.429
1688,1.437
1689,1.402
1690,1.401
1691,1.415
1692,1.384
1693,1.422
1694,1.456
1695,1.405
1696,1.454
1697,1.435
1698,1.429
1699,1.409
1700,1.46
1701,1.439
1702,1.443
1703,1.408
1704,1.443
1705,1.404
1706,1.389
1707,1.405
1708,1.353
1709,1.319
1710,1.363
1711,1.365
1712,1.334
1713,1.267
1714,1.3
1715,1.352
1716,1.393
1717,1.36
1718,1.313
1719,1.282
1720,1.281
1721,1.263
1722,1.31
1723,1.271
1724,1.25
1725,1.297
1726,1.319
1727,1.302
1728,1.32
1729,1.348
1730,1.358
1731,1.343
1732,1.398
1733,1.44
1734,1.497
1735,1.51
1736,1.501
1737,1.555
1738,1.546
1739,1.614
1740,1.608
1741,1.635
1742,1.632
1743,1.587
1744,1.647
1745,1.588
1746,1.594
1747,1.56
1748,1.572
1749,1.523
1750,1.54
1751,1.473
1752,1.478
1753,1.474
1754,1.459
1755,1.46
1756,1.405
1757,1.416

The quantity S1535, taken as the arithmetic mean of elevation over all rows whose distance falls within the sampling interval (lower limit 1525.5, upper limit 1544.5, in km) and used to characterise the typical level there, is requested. 2.16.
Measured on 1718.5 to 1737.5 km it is 1.36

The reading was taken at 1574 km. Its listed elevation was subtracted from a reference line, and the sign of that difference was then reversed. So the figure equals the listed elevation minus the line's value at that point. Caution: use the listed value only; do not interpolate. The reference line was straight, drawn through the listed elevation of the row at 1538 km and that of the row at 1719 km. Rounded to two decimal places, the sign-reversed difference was 0.08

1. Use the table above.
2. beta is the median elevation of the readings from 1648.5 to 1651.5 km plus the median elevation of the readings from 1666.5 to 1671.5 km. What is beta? 2.3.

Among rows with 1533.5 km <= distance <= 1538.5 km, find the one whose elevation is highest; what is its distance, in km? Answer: 1534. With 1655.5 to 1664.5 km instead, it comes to 1656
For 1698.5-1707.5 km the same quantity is 1700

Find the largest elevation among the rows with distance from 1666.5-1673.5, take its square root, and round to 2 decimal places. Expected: 0.91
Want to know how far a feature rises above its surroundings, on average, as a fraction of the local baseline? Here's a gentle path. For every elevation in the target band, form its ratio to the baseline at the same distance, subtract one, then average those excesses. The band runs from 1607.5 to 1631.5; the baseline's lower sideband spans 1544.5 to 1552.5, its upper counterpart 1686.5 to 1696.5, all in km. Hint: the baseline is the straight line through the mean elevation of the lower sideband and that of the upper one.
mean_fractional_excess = -0.17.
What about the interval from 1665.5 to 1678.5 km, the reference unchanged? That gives -0.50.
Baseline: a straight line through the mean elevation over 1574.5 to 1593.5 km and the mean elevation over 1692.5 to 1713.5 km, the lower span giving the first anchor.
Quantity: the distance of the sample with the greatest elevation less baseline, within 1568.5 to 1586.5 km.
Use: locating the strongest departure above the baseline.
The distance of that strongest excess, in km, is 1581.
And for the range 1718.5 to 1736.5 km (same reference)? 1735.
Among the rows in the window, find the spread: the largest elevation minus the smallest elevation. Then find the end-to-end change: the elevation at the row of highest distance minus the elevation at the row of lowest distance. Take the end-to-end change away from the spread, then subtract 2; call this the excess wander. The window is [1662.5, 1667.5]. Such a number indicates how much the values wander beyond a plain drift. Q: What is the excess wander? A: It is -1.16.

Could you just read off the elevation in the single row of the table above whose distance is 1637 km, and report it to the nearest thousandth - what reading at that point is 1.617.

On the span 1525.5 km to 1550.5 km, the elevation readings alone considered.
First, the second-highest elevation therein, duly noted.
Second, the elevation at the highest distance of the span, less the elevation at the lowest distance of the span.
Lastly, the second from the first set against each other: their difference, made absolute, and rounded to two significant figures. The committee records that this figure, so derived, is 2.3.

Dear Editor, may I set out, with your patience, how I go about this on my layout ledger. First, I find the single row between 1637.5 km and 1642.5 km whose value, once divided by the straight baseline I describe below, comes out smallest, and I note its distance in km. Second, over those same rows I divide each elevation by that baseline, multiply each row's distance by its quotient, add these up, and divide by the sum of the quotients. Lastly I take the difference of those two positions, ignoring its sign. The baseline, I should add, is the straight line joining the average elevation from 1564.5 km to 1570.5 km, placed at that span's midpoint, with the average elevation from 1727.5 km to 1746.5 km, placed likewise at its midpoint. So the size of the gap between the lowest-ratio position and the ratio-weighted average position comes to 2.0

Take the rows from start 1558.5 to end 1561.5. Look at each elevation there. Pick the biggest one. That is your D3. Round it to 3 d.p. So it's 2.119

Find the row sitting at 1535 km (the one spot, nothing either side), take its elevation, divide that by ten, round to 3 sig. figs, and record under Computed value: 0.221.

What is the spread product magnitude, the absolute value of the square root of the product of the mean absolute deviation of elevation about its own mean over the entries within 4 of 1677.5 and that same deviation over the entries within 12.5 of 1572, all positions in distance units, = 0.078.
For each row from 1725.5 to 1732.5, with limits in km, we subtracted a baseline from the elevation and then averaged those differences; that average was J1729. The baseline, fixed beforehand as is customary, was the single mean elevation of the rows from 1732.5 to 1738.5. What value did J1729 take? -0.2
